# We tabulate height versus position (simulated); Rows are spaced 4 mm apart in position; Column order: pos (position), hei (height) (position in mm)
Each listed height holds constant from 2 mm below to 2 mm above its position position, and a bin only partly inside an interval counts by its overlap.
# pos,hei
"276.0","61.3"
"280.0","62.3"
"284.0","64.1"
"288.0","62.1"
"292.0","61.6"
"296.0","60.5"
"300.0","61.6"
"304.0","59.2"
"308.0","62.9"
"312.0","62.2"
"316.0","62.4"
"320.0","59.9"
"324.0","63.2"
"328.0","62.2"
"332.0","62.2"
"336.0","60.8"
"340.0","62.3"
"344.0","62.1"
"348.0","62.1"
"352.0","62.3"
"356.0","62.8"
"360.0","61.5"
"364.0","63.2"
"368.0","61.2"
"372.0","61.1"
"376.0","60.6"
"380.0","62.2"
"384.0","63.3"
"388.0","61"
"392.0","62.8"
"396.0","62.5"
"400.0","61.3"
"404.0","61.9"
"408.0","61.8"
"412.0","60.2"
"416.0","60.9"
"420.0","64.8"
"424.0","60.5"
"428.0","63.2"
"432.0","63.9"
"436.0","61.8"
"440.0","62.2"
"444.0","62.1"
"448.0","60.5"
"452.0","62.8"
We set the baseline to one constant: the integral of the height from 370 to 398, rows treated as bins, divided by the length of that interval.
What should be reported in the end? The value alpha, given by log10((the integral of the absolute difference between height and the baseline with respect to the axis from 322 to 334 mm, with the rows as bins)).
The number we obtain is 0.9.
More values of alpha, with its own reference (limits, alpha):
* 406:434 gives 1.6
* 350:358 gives 0.7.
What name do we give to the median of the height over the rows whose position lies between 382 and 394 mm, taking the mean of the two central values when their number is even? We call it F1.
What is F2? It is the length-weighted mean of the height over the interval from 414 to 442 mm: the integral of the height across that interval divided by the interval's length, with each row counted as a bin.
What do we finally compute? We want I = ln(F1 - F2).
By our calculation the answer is -1.1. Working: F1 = 62.8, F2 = 62.5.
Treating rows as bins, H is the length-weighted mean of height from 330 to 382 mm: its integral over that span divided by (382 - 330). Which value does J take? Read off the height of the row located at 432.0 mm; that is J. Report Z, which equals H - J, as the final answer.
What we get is -2.0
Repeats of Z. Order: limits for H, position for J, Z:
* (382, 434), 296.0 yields 1.7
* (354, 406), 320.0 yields 2.1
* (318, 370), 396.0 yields -0.5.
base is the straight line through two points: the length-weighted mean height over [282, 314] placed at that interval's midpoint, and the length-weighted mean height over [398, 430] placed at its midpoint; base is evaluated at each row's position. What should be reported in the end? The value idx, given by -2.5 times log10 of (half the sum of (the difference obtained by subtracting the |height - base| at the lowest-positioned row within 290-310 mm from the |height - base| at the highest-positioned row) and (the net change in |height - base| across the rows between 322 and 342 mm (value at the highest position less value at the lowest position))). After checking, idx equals 4.2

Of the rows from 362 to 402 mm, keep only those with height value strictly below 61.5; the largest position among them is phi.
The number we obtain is 400.0 mm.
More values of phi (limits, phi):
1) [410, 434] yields 424.0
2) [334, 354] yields 336.0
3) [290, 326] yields 320.0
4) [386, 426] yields 424.0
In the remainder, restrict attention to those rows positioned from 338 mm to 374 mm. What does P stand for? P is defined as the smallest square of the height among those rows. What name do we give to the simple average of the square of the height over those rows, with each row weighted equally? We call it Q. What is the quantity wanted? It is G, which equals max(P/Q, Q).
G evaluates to 3853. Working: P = 3733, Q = 3853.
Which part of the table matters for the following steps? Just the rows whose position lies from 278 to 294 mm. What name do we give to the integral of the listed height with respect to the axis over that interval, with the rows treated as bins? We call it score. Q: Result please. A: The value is 1000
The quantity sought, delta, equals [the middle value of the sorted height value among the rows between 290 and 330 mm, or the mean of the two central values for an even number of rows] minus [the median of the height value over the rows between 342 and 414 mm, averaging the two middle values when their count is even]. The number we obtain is -0.1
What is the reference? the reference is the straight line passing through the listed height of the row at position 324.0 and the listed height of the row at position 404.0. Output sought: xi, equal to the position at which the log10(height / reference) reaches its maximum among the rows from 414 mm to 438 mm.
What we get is 420.0 mm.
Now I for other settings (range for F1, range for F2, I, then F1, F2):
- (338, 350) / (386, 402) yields -1.6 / 62.1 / 61.9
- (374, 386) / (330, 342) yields -0.8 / 62.2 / 61.8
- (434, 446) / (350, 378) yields -1.3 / 62.1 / 61.8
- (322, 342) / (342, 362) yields -3.2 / 62.2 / 62.2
